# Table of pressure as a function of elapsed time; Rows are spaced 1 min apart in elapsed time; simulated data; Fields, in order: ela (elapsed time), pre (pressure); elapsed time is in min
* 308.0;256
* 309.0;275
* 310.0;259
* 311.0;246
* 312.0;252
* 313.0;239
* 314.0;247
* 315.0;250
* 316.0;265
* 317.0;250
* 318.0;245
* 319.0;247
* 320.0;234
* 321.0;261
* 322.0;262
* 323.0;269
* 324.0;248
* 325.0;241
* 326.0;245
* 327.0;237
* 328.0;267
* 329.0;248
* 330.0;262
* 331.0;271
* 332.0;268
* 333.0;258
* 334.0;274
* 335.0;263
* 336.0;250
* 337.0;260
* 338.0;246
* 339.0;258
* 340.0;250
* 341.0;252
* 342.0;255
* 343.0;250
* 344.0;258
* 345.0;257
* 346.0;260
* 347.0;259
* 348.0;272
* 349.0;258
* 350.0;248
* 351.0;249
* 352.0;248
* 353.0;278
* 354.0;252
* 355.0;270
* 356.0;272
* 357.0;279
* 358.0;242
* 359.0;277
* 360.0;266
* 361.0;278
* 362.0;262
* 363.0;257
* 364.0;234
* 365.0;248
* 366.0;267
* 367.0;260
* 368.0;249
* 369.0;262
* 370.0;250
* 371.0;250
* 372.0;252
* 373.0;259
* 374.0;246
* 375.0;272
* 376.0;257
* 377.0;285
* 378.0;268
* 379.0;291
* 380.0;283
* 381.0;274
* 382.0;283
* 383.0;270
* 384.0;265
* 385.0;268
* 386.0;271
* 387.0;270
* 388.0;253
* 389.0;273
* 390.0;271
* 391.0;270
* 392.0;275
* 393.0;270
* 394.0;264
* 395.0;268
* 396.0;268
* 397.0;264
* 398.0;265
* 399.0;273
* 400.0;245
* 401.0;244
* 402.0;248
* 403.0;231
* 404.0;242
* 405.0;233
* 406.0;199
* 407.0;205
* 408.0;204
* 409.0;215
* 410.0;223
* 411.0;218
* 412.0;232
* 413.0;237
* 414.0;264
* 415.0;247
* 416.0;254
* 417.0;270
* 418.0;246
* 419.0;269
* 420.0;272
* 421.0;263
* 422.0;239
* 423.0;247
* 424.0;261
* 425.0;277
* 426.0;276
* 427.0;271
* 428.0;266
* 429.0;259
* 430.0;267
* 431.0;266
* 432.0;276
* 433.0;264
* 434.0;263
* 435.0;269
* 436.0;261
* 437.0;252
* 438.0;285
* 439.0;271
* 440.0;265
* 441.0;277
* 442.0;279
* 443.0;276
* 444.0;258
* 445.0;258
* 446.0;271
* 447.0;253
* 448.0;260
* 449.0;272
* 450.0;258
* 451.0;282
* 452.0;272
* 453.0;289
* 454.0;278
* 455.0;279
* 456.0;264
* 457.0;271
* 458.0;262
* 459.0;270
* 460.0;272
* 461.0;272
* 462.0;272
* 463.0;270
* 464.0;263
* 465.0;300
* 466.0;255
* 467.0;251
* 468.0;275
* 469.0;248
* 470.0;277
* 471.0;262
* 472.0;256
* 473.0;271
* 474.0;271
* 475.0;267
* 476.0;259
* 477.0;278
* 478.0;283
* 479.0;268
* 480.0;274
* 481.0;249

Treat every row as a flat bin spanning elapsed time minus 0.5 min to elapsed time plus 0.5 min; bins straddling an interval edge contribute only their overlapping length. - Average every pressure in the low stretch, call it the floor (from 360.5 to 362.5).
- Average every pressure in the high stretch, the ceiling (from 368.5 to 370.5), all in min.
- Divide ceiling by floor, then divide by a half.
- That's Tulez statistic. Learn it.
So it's 1.90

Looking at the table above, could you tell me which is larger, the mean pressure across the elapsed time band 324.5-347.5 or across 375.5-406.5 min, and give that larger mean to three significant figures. 263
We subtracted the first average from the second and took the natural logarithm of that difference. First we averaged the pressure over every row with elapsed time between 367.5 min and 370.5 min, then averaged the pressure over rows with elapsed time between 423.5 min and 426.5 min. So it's 2.9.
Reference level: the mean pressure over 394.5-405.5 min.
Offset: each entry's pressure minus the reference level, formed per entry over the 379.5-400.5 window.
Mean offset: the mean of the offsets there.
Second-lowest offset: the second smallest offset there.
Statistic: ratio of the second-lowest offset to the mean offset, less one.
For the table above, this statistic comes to -0.99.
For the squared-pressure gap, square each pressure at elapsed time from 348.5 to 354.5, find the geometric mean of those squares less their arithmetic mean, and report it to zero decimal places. -222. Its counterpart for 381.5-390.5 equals -110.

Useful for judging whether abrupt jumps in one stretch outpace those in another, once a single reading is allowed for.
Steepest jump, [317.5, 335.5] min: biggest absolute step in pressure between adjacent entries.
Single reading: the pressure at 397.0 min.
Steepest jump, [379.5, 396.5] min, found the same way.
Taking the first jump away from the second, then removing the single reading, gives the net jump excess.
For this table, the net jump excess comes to -274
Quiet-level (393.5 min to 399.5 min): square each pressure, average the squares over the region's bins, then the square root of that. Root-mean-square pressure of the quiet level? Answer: 267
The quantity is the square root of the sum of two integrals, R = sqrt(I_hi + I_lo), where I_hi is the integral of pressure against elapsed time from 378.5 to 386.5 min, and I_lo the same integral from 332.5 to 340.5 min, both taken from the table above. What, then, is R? 65.3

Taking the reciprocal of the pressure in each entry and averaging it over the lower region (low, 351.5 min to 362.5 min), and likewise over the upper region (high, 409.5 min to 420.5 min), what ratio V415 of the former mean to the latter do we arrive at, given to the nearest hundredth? 0.93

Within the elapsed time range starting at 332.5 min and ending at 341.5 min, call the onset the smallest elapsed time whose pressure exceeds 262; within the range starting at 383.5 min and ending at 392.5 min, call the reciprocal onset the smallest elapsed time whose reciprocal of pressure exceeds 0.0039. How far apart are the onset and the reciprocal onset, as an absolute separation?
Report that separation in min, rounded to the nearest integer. 54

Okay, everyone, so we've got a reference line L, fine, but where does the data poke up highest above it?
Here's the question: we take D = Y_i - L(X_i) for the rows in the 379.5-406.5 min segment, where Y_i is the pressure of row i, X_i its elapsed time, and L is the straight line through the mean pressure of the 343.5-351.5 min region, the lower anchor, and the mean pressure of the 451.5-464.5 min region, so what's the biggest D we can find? 21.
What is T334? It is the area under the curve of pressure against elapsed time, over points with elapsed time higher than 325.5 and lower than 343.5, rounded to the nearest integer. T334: 4614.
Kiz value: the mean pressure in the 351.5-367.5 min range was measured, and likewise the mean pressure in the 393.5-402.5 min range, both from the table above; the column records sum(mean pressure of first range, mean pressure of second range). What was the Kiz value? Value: 522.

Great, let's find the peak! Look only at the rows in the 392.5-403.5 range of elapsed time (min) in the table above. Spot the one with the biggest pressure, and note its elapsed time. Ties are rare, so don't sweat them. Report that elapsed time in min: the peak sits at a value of 399.0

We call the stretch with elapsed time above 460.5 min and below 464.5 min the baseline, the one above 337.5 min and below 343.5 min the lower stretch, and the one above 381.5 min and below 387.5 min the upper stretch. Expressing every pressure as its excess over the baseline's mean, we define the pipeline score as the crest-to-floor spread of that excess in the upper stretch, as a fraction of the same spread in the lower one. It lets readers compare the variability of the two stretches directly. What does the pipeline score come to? 1.5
